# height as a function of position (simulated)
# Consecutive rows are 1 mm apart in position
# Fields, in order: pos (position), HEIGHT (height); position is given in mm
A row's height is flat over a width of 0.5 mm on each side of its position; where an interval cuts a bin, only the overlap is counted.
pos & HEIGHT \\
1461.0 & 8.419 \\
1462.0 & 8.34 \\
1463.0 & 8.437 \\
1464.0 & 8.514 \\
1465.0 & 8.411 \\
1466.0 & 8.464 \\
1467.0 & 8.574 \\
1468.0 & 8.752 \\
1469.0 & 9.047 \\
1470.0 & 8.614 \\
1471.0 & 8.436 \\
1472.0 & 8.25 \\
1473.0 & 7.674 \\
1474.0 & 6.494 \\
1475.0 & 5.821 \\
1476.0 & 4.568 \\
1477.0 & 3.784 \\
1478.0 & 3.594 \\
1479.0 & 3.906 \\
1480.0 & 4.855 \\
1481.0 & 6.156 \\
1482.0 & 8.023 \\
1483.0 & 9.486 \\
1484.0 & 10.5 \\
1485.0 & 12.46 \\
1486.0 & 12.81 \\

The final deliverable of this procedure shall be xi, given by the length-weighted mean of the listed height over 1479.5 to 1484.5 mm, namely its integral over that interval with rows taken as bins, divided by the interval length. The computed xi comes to 7.8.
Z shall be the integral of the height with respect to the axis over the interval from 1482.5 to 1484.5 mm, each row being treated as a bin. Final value 20.0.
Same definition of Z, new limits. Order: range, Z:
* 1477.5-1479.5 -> 7.5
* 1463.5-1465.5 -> 16.9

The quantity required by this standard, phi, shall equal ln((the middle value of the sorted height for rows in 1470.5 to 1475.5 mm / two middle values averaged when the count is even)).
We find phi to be 2.04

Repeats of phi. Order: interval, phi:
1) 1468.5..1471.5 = 2.15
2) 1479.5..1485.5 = 2.17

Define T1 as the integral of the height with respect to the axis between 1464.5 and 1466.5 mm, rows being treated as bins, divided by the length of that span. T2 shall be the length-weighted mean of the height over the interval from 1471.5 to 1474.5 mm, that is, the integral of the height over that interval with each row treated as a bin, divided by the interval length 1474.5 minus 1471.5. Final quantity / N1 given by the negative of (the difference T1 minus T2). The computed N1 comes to -1.0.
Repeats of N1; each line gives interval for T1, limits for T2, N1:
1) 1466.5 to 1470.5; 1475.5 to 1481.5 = -4.3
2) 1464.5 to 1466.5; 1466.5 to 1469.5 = 0.4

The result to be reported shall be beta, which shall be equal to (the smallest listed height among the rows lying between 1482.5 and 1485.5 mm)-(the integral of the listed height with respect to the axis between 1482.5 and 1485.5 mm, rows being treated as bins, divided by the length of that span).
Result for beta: -1.3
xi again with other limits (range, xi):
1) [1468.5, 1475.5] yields 7.8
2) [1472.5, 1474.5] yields 7.1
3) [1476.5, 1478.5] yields 3.7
